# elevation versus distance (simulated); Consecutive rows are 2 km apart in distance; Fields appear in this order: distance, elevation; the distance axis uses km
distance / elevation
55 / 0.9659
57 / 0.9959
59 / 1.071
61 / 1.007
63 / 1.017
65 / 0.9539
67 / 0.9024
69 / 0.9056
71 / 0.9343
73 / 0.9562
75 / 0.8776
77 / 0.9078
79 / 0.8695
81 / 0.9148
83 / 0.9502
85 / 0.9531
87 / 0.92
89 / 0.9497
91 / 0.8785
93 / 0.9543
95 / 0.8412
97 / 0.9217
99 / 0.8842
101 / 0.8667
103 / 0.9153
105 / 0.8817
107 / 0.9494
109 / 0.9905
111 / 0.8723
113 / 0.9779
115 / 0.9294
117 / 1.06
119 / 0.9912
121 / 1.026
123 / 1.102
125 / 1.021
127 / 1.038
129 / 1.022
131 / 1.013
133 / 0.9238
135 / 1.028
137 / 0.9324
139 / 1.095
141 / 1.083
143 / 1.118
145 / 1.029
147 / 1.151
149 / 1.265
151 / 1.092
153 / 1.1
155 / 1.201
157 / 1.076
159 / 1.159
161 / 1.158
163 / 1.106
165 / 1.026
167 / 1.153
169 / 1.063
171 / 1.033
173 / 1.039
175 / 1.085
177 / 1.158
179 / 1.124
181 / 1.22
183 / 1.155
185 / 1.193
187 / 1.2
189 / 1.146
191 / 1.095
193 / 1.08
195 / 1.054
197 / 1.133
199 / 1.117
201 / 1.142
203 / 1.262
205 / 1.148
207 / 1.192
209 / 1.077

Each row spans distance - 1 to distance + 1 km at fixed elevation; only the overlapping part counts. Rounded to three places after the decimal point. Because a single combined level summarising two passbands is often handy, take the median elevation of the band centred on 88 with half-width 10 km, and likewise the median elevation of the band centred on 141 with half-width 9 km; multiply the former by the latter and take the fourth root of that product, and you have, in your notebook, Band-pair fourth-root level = 0.999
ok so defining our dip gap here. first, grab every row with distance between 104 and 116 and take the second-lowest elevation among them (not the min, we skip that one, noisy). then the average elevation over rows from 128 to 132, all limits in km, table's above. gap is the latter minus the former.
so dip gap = 0.14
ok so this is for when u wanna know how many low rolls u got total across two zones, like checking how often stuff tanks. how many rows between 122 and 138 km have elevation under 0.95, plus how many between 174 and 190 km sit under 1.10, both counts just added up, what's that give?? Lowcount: 3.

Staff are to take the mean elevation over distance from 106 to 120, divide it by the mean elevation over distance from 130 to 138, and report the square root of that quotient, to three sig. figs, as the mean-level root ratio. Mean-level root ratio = 0.996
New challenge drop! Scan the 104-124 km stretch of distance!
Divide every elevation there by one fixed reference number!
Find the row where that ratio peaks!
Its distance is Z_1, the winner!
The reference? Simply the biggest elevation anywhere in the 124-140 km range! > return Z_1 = 123 km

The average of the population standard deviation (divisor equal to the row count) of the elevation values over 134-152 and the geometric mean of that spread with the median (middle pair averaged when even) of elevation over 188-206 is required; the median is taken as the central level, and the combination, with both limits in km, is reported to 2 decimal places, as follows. 0.20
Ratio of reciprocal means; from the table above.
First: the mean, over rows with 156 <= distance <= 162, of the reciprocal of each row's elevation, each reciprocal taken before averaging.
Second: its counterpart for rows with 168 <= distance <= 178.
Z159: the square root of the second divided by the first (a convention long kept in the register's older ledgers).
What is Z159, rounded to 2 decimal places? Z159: 1.03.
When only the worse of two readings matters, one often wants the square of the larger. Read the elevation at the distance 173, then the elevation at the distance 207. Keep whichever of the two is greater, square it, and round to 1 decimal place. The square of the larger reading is 1.4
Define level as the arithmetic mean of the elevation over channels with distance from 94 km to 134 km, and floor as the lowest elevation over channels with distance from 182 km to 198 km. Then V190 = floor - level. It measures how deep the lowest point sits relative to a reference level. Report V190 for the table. 0.09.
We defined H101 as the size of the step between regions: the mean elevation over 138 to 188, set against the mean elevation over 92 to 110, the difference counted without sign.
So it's 0.212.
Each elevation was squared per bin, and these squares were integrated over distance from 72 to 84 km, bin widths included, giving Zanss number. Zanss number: 10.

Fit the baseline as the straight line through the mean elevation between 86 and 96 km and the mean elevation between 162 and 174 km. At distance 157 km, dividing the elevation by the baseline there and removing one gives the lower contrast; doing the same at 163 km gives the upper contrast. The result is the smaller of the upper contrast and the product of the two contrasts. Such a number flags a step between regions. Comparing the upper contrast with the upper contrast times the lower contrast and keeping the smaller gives 0.00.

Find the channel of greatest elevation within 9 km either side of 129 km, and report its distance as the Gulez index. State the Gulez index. 123 km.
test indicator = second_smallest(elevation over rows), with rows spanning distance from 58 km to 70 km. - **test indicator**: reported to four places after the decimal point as 0.9056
